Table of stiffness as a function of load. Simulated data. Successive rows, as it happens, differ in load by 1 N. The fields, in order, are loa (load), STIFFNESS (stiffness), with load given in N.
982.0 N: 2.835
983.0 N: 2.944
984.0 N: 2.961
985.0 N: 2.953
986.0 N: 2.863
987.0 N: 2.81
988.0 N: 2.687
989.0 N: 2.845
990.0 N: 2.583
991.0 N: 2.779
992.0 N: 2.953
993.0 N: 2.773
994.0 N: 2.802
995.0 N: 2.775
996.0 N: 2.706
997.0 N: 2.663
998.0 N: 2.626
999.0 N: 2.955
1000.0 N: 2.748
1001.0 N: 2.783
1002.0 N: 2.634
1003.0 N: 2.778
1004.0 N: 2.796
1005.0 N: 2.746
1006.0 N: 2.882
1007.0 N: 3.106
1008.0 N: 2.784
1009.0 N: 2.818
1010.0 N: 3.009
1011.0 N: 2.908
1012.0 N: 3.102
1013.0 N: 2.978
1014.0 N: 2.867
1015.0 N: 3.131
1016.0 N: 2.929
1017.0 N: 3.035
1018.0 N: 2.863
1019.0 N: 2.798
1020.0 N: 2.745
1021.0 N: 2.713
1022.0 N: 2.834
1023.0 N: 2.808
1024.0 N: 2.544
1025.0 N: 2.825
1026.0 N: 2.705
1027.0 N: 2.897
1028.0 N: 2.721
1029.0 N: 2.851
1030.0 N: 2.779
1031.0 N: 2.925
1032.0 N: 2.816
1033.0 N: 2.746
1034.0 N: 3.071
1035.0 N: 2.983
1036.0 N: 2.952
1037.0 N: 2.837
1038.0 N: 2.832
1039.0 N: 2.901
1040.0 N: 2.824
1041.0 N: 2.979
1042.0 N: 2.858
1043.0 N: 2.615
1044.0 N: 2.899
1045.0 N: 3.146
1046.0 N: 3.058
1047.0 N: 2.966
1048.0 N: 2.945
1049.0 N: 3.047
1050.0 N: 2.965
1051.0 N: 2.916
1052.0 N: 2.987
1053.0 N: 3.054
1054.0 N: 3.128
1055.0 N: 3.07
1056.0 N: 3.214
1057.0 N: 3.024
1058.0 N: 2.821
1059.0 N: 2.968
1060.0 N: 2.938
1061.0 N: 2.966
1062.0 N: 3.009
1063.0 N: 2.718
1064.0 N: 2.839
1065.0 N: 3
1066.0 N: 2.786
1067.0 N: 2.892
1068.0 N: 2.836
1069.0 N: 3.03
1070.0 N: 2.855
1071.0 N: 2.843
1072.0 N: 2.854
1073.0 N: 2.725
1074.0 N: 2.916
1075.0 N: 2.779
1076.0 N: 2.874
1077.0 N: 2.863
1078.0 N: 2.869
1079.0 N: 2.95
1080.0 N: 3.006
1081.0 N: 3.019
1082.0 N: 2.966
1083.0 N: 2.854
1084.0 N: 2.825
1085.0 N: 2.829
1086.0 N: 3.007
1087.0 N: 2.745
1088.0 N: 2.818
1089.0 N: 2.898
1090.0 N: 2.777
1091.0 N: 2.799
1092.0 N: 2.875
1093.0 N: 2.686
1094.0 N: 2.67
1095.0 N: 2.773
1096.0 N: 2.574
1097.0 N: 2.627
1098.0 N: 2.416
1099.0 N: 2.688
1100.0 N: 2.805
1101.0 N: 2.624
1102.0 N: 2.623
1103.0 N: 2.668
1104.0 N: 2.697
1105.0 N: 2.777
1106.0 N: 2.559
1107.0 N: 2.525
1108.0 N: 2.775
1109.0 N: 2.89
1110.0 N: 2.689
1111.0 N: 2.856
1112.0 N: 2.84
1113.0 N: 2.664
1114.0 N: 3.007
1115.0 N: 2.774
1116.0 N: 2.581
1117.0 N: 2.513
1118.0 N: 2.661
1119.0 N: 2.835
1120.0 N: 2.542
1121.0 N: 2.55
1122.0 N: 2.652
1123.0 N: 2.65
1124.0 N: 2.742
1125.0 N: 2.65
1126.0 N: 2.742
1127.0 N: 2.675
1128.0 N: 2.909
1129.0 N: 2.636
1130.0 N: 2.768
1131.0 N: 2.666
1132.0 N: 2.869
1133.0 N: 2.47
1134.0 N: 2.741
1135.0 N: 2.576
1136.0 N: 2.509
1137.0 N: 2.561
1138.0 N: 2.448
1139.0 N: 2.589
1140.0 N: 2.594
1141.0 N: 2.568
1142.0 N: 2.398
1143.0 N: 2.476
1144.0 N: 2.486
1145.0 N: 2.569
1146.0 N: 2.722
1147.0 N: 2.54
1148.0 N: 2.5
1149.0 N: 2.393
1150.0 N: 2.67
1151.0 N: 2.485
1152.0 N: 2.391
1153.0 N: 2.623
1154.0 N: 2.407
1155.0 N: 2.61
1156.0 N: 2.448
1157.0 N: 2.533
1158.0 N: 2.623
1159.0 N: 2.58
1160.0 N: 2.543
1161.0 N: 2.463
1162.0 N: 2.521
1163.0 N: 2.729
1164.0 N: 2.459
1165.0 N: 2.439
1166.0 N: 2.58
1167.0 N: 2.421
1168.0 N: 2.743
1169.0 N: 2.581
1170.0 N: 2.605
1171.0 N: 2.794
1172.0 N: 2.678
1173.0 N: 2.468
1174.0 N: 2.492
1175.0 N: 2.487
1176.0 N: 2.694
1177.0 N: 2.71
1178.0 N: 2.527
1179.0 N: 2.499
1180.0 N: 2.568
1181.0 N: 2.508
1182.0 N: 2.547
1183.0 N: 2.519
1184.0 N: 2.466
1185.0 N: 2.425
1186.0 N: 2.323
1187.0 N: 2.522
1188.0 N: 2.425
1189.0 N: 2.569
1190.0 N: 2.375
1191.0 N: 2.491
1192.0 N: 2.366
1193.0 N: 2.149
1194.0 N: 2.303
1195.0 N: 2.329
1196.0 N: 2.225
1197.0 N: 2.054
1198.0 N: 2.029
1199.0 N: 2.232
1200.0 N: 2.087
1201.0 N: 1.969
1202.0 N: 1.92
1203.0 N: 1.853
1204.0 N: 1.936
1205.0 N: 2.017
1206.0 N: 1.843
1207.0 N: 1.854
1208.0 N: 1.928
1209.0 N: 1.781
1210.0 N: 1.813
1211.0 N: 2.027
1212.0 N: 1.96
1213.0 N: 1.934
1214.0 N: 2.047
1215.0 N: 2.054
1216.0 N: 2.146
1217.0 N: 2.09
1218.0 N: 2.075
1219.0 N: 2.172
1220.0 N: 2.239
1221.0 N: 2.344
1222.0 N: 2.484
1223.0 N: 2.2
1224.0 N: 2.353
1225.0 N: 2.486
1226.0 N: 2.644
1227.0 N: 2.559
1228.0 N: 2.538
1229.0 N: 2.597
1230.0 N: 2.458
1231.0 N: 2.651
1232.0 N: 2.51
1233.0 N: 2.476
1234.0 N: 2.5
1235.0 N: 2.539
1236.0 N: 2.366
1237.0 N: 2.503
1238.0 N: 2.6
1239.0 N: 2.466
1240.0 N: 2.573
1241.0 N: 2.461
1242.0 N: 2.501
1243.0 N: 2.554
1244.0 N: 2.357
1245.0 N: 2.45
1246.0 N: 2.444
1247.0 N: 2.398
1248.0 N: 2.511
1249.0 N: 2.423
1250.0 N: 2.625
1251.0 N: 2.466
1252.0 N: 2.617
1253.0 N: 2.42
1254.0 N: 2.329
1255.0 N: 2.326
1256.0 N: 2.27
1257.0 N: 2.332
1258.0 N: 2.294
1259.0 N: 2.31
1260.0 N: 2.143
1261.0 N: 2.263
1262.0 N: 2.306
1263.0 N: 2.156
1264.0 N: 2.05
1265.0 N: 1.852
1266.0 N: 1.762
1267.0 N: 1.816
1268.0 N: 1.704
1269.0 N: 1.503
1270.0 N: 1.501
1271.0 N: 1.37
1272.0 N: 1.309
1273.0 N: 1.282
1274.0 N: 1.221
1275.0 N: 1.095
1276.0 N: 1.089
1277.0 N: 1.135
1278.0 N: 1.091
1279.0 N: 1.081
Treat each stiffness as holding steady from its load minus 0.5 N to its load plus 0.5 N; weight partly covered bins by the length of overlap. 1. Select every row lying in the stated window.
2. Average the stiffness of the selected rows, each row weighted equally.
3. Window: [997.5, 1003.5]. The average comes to 2.8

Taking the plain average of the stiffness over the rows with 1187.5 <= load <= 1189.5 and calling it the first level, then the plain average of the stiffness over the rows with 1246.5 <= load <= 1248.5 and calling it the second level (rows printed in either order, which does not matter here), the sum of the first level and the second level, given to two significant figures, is 5.0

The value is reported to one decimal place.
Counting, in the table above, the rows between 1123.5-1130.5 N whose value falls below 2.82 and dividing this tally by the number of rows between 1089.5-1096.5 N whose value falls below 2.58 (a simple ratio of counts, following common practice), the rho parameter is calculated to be 6.0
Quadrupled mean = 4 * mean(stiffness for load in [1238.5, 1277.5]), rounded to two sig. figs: 8.3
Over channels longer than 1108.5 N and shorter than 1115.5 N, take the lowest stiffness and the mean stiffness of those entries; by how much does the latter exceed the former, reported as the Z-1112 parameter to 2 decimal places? 0.15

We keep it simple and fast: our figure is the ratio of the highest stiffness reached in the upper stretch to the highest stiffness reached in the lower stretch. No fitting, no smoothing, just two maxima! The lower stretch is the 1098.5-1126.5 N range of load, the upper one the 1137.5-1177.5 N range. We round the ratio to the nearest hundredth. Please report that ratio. 0.93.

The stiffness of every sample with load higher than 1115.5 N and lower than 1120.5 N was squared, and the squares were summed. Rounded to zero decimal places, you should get 35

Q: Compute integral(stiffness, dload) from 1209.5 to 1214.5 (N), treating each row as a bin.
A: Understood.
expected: 9.8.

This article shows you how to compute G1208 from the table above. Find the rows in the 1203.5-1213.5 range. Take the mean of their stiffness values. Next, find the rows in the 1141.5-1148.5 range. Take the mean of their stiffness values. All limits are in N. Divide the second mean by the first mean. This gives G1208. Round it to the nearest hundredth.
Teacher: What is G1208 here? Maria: 1.32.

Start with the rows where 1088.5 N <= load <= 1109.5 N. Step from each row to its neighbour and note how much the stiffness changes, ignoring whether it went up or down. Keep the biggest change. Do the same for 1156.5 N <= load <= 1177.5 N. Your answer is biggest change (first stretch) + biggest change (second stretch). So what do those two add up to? 0.59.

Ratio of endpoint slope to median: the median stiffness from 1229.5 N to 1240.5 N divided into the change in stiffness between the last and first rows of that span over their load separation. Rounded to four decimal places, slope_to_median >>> 0.0046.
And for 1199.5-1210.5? -0.0143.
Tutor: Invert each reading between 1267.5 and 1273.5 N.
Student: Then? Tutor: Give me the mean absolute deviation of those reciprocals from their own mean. 0.059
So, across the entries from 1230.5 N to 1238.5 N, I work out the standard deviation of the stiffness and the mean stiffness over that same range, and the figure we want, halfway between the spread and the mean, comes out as 1.30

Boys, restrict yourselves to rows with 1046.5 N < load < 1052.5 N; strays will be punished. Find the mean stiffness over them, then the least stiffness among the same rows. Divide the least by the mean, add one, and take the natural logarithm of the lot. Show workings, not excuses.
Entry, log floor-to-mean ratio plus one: 0.684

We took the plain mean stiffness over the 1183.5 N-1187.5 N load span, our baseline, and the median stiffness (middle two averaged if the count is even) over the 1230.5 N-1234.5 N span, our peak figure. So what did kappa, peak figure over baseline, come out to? 1.0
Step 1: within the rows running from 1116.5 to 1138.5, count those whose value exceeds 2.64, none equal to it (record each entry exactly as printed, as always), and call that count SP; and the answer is 13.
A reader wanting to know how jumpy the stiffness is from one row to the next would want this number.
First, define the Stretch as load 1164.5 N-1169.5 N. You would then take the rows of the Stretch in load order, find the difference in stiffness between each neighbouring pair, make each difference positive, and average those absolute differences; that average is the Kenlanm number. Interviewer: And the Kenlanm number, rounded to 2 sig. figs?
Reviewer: 0.20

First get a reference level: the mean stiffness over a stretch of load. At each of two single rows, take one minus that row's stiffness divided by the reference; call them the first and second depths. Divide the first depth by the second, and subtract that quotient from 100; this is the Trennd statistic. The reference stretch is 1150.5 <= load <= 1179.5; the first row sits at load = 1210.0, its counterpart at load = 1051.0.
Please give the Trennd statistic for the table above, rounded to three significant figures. 102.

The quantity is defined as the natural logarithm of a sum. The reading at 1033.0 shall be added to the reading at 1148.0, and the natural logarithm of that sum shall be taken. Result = 1.66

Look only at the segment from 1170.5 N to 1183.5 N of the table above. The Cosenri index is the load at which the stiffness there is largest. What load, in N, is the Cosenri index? 1171.0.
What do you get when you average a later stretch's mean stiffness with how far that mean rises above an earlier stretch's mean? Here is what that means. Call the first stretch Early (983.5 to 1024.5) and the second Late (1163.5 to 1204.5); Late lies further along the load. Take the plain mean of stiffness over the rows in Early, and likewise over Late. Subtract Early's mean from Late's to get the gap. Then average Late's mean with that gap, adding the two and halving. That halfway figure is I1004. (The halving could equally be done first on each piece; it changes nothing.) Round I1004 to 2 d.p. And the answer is 0.98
